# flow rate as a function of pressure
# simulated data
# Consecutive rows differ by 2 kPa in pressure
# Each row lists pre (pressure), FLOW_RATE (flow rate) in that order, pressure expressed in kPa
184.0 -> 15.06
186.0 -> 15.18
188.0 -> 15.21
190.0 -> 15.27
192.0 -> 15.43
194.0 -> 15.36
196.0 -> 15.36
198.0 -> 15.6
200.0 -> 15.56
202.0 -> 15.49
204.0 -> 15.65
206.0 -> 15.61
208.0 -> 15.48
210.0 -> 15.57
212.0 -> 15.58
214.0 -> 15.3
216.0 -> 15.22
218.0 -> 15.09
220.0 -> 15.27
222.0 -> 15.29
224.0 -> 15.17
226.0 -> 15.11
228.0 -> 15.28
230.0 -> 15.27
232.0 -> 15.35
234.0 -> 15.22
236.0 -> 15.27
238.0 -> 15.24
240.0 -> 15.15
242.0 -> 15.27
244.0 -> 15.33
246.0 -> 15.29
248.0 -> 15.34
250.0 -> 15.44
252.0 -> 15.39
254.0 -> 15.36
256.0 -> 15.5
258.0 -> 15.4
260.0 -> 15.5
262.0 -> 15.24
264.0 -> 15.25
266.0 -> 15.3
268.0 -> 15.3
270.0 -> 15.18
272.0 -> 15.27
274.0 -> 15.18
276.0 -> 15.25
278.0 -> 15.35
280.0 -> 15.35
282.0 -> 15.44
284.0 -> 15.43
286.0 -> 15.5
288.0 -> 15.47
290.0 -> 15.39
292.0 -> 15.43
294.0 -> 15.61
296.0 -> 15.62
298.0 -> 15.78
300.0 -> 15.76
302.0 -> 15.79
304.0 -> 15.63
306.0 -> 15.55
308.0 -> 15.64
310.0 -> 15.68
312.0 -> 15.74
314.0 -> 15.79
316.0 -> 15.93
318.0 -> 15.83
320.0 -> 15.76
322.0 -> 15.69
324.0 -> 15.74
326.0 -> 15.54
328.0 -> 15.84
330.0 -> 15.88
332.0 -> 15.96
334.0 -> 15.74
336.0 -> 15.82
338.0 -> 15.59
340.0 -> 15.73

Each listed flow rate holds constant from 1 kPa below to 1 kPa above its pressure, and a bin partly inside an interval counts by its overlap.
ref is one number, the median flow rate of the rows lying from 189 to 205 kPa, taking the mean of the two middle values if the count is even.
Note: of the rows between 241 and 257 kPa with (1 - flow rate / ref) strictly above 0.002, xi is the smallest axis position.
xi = 242.0 kPa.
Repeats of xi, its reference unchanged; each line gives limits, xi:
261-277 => 262.0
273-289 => 274.0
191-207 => 194.0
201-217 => 214.0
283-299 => 290.0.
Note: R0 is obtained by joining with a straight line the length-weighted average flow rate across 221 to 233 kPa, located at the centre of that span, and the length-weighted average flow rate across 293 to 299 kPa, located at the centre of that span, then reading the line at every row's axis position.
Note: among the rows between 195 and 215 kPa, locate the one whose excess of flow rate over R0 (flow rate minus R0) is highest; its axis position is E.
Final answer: 204.0 kPa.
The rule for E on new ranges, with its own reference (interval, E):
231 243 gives 232.0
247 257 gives 256.0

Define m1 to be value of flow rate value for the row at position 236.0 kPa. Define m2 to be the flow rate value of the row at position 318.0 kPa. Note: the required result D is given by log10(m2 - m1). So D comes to -0.3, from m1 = 15.27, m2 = 15.83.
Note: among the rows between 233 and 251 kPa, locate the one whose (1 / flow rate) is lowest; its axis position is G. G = 250.0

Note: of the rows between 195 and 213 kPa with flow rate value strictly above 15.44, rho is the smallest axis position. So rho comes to 198.0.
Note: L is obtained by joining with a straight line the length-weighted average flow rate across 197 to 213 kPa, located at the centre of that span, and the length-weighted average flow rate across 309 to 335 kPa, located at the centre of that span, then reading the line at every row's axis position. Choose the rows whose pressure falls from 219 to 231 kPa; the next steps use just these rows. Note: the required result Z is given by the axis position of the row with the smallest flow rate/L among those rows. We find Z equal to 226.0 kPa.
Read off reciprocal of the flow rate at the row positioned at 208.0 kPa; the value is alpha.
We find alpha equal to 0.0646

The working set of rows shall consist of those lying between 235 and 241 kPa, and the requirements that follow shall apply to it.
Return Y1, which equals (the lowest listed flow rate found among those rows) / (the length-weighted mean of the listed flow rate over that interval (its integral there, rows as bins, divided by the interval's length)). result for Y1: 0.995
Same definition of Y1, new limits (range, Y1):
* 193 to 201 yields 0.993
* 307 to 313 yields 0.997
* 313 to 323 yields 0.993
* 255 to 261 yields 0.996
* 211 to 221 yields 0.987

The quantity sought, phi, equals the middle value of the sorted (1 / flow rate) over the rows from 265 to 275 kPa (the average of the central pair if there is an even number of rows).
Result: 0.0655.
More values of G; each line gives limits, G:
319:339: 332.0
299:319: 316.0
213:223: 214.0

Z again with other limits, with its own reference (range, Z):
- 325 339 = 326.0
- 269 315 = 274.0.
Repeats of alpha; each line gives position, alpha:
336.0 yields 0.0632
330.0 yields 0.0630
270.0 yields 0.0659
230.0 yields 0.0655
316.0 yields 0.0628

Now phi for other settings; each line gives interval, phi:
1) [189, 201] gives 0.0650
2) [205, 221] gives 0.0650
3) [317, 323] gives 0.0635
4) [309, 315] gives 0.0635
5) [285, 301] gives 0.0643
